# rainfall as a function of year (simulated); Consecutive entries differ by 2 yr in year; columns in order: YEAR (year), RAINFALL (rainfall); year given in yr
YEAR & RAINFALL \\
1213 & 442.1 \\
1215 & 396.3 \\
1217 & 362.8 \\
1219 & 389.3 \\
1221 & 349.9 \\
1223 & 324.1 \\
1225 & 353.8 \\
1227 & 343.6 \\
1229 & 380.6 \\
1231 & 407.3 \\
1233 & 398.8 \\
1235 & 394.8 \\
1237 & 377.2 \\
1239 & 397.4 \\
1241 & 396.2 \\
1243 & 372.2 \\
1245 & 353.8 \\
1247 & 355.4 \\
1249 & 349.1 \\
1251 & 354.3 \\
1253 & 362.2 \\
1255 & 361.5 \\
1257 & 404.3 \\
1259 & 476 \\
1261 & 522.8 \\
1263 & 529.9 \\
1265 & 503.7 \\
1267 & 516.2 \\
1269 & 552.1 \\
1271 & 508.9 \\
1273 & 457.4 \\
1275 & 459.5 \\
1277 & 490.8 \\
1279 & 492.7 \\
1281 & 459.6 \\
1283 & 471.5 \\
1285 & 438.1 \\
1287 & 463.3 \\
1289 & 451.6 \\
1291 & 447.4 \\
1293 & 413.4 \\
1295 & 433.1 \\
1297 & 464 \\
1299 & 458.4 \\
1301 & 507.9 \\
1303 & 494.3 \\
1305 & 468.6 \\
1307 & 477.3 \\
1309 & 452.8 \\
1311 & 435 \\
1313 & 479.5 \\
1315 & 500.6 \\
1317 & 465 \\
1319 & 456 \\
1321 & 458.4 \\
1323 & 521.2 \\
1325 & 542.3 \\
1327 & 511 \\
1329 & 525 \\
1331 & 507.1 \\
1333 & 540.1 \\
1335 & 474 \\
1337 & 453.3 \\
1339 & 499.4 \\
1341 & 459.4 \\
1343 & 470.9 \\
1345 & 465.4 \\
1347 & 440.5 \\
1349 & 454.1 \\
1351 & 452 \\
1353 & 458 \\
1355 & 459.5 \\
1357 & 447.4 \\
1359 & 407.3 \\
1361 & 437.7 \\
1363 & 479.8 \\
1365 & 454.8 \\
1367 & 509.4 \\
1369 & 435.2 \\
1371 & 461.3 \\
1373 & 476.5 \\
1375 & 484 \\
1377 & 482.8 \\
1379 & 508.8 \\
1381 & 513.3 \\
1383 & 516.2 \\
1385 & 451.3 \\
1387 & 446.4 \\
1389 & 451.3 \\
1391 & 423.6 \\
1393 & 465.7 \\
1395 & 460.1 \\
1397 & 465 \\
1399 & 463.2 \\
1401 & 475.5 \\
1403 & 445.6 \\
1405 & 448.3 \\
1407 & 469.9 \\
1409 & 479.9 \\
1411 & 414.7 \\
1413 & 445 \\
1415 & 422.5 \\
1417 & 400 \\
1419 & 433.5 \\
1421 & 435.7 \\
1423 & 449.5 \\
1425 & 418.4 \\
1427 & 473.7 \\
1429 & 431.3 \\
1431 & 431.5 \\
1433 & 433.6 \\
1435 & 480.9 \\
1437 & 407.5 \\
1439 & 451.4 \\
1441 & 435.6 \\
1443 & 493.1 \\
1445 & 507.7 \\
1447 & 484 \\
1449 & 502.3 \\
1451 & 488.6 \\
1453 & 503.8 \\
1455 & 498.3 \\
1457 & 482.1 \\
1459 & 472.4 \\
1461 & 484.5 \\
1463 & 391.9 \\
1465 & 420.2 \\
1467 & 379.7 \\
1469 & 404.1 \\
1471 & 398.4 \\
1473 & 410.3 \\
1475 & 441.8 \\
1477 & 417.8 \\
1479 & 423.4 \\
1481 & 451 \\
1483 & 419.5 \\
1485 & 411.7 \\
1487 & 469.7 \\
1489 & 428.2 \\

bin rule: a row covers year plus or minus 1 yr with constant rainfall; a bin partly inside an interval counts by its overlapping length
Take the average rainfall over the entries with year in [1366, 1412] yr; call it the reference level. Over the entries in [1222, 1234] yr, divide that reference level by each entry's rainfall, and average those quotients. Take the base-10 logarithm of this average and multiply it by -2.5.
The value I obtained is -0.27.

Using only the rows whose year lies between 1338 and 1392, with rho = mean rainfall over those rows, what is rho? 465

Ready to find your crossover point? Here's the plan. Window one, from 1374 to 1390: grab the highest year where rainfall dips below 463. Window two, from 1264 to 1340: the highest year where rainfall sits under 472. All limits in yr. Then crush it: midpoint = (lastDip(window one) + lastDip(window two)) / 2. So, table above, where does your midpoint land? 1363 yr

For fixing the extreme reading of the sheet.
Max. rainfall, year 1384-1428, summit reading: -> 479.9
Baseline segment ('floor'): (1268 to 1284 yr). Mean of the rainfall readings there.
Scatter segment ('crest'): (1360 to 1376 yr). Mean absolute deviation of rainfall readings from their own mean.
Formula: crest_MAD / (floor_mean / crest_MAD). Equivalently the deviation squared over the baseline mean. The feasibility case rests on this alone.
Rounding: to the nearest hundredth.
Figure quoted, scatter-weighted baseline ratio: 0.83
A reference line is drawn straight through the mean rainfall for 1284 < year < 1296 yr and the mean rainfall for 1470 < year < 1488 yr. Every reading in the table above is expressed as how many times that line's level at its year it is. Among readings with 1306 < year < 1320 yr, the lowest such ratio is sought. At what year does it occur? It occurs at 1311 yr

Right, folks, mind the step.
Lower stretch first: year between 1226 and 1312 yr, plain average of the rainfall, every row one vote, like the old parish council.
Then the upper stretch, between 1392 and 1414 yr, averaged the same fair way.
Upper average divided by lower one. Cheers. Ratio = 1.04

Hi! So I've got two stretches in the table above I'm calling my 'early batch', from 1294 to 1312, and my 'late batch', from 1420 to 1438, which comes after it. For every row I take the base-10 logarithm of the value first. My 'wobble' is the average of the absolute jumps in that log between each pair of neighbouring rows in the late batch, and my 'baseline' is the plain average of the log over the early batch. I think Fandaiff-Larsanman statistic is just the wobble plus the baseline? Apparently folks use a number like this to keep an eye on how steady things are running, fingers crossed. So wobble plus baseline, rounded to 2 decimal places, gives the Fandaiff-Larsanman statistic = 2.70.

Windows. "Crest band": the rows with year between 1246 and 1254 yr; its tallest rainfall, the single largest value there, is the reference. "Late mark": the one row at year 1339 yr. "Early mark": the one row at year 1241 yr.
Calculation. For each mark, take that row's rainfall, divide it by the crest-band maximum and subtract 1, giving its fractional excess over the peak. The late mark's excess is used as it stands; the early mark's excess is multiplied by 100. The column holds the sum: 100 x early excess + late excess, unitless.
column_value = 10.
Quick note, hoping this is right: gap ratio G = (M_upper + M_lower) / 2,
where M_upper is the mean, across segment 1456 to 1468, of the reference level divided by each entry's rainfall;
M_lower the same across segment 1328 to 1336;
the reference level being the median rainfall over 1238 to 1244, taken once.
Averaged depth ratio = 0.84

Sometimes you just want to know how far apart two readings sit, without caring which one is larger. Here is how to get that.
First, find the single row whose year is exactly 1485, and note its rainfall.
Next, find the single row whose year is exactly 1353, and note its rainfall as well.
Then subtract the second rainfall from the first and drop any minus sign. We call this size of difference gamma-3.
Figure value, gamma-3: 46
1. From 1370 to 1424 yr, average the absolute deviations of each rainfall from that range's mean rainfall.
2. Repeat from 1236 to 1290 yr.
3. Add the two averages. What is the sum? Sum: 78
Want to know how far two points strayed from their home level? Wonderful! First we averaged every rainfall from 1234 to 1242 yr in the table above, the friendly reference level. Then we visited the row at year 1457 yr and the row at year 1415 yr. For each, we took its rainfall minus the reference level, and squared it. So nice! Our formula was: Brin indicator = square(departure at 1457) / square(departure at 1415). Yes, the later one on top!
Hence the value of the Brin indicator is 9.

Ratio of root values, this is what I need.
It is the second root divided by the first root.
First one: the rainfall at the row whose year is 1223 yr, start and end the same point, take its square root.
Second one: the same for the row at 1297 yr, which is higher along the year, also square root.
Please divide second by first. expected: 1.20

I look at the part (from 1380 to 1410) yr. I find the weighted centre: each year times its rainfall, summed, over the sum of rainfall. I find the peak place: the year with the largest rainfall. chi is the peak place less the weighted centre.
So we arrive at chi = -11.9 yr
